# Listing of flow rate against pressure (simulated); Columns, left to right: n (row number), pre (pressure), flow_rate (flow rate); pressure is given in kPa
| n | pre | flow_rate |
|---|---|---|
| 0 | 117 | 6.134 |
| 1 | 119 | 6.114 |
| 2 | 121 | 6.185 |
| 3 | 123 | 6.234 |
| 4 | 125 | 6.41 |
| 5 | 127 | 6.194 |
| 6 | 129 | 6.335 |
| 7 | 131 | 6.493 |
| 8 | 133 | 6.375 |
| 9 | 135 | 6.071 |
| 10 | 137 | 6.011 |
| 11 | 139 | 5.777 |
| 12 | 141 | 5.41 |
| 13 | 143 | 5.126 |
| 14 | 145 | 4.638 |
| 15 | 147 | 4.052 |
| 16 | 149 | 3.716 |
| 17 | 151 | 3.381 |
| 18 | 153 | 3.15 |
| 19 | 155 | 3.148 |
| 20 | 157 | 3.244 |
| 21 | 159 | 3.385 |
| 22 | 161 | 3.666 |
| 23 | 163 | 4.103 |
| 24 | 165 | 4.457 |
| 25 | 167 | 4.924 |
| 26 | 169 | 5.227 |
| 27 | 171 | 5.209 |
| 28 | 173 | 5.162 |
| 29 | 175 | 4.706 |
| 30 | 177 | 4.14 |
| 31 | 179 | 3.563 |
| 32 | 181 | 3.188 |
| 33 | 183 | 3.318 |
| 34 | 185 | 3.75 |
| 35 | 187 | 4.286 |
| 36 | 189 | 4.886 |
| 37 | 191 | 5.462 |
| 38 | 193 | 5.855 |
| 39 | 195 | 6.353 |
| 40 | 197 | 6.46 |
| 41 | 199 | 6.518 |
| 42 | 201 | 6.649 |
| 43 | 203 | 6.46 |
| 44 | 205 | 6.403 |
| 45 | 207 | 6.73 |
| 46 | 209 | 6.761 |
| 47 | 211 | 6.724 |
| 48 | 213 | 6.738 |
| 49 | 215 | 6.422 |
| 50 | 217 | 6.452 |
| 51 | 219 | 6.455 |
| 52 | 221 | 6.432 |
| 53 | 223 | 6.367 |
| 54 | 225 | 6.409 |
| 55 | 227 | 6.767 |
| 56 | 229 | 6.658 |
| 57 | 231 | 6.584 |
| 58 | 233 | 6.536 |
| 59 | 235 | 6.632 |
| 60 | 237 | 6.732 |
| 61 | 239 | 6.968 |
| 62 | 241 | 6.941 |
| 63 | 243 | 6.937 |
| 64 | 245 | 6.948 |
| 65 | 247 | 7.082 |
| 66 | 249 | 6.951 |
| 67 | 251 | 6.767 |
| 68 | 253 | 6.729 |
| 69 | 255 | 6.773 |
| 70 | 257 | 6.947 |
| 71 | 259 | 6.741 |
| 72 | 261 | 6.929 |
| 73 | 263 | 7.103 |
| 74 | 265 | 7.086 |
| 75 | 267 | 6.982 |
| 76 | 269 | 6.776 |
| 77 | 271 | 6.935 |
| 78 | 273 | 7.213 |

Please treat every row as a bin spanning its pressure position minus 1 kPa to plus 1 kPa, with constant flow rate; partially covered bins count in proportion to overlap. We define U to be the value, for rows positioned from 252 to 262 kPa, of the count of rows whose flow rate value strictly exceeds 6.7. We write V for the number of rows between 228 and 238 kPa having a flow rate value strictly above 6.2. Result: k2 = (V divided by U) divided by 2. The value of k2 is 0.50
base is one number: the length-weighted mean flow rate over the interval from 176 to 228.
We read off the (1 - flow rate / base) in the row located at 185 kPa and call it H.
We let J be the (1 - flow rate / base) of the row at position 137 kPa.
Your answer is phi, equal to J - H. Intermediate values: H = 0.35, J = -0.045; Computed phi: -0.4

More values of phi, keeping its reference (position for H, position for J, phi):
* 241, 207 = 0.0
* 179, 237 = -0.6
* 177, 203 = -0.4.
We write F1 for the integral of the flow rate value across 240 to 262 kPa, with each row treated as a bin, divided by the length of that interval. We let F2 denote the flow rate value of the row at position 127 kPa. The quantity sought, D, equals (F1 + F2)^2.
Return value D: 171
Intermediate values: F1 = 6.9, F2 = 6.194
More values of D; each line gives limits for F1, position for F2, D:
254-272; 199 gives 181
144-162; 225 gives 100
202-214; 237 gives 179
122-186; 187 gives 81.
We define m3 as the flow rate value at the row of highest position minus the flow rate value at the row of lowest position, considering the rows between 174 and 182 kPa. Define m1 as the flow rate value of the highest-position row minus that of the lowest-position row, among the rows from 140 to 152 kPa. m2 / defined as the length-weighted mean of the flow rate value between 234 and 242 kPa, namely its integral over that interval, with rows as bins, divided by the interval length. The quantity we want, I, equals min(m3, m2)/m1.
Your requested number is 0.7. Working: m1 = -2.0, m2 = 6.8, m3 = -1.5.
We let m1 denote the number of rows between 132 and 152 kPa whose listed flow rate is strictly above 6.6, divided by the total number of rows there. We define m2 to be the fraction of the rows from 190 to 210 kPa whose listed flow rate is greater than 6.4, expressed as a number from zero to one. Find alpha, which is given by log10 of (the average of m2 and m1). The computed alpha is -0.46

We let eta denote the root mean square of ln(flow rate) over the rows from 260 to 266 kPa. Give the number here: 1.95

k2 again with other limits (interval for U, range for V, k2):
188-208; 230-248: 4.50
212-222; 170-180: 0.00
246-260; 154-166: 0.00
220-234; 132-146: 0.50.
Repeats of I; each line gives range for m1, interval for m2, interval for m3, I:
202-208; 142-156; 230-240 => 1.4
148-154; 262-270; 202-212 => -0.5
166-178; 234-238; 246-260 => 0.4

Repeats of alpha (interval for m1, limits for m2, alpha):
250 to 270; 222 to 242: -0.02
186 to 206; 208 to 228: -0.30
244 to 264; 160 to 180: -0.30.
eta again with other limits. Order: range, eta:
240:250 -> 1.94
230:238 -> 1.89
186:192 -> 1.58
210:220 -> 1.88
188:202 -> 1.79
